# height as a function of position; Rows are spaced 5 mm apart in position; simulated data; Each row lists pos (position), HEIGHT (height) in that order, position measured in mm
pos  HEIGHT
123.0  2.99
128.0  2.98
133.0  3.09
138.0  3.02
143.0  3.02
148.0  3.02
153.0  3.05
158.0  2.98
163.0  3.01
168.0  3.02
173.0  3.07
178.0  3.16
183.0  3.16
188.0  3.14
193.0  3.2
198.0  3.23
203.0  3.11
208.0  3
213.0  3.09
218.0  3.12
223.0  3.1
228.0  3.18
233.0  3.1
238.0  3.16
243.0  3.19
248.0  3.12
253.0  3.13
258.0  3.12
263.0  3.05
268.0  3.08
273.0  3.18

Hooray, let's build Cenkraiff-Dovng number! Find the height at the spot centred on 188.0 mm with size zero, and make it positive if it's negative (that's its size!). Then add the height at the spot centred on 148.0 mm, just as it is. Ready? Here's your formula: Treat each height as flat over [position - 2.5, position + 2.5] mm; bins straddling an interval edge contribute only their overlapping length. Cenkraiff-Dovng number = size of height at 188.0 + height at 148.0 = 6.16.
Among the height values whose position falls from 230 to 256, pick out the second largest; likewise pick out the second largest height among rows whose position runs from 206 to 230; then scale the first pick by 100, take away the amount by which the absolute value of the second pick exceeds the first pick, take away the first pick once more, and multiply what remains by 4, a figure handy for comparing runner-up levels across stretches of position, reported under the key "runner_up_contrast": 1252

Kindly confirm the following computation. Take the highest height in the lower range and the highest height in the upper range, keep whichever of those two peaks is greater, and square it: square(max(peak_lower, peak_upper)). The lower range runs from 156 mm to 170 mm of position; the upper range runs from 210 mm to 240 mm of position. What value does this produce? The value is 10.1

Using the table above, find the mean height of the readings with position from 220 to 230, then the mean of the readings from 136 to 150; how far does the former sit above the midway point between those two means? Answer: 0.06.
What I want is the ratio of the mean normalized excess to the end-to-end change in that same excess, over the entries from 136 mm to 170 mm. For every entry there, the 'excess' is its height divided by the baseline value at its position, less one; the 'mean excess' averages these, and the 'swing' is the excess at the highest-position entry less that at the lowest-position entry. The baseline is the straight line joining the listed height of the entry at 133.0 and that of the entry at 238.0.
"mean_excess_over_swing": 4.4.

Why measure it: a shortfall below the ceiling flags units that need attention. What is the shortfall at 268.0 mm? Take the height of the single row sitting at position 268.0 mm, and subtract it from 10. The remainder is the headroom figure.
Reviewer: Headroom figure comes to 6.92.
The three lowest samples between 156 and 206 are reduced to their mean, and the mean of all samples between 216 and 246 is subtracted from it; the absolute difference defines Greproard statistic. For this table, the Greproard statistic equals 0.14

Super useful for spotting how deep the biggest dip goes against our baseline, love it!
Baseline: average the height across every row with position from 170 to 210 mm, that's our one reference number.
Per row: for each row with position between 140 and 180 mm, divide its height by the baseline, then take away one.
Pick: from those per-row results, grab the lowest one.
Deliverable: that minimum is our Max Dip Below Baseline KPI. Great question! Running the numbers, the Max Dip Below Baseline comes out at -0.049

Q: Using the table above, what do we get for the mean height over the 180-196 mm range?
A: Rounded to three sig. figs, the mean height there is 3.17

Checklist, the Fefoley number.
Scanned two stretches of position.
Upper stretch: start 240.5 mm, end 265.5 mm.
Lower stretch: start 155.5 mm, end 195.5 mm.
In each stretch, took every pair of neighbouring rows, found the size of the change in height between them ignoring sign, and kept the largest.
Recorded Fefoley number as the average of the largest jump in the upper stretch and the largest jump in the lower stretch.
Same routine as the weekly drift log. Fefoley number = 0.080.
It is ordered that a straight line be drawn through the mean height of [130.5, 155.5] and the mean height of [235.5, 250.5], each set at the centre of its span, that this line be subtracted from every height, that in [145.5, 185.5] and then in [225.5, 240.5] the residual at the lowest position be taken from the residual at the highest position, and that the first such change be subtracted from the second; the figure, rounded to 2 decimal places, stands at -0.13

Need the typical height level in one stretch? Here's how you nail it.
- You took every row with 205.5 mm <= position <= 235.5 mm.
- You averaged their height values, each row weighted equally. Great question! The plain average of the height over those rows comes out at 3.10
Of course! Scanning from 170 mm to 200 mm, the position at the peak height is 198.0 mm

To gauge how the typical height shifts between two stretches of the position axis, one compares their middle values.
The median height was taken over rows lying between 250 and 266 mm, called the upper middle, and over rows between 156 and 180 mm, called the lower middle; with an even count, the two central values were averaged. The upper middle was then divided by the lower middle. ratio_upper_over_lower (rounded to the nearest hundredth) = 1.03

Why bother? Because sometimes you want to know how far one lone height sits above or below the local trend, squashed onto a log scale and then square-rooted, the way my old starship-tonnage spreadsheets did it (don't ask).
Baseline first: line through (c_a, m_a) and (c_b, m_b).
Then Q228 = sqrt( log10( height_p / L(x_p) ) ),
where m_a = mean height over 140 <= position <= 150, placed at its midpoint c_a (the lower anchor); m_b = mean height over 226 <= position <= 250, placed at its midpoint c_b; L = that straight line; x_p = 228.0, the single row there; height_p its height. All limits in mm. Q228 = 0.08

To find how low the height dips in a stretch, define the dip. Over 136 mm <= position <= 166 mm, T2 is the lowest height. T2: 2.98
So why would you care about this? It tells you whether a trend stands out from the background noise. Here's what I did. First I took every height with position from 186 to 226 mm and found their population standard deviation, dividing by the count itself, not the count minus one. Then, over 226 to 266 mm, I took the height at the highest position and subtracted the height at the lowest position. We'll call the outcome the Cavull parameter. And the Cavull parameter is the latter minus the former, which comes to -0.20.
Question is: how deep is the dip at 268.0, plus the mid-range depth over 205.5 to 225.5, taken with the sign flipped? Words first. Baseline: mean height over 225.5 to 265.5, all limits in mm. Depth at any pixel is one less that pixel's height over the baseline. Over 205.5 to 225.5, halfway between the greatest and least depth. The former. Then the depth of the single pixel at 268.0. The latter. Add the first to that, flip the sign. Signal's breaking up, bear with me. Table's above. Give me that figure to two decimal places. -0.04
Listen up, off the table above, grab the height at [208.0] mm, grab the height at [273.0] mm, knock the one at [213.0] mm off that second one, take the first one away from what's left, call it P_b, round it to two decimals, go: -2.91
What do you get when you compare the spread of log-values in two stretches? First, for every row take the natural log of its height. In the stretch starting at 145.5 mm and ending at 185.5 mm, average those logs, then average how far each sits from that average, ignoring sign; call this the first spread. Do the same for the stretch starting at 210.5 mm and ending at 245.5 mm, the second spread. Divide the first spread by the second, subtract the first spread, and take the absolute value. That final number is 1.5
